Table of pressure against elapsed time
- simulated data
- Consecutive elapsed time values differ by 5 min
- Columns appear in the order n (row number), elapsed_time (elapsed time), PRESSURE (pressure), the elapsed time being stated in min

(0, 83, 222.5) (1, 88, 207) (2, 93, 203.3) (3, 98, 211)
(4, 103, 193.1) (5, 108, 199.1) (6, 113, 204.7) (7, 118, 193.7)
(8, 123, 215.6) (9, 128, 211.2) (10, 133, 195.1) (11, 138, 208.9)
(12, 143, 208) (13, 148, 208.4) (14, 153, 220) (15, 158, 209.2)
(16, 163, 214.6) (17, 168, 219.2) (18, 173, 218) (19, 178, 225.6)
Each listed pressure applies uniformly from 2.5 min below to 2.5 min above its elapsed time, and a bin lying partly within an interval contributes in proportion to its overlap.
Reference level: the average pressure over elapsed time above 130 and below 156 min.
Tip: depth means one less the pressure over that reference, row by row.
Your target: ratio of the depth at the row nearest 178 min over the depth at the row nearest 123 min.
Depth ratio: 2.3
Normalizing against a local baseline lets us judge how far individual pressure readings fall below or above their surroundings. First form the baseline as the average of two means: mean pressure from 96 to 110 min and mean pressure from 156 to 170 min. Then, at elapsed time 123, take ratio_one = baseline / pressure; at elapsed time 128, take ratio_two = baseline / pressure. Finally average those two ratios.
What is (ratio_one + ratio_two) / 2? 0.97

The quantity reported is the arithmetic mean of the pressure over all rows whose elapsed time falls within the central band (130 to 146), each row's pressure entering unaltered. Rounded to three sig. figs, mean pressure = 204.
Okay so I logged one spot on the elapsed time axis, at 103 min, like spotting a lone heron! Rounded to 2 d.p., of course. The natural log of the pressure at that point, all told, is 5.26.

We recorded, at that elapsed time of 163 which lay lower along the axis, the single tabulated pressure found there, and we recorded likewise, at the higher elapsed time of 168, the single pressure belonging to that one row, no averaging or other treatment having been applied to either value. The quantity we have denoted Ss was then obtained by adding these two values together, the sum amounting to 434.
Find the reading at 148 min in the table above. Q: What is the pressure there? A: 208.4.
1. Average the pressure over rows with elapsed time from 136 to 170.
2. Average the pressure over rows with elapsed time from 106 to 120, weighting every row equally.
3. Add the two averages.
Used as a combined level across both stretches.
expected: 412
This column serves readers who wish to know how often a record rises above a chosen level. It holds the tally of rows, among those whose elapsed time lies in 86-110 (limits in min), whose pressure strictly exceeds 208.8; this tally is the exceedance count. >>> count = 1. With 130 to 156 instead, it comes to 2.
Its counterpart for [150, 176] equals 5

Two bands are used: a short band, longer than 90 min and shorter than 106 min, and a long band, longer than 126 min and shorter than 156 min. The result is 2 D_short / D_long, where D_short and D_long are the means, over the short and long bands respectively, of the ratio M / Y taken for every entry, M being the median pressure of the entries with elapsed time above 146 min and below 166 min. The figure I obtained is 2.06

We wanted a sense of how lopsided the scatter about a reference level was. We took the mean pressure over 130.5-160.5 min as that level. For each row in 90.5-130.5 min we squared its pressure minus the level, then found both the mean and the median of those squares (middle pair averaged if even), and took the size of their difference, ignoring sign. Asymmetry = 40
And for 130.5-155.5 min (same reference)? 62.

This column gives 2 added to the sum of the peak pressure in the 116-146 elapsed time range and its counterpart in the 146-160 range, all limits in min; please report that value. 438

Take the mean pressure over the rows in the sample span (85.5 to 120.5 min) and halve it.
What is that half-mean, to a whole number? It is 101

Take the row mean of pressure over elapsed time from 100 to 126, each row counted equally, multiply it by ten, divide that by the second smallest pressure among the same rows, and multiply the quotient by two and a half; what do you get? 26.0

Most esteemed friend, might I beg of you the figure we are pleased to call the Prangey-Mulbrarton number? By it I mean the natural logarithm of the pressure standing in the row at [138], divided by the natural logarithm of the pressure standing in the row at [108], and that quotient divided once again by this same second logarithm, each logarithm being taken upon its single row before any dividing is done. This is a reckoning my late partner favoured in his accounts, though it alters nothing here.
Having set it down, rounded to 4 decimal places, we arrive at 0.1906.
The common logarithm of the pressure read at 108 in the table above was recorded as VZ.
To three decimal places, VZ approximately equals 2.299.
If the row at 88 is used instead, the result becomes 2.316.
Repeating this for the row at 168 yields 2.341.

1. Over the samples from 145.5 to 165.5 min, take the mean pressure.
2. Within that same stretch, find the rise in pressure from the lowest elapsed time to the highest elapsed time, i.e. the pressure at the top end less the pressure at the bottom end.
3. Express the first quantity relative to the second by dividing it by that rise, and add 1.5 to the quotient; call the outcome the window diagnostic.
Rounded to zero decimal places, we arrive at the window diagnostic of 36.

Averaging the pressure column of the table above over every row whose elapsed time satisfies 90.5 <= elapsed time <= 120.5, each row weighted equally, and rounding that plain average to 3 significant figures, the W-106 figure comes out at 201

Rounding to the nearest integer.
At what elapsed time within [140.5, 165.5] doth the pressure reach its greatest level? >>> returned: 153 min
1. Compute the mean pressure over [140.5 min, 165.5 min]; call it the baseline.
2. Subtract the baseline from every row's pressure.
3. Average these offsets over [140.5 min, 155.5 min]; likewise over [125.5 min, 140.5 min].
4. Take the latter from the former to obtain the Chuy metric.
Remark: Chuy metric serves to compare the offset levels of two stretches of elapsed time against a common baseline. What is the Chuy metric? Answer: 7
